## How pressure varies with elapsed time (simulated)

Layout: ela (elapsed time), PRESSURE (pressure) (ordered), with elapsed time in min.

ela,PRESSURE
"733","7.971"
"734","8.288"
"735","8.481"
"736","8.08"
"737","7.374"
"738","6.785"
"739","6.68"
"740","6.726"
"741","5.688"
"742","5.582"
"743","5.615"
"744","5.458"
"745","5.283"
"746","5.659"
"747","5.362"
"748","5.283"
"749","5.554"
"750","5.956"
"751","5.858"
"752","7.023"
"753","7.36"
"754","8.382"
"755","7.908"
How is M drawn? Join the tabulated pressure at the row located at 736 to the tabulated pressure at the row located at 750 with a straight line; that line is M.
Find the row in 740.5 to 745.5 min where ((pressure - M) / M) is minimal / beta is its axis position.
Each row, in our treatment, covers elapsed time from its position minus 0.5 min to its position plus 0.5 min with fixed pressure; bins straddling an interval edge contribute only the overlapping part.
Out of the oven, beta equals 741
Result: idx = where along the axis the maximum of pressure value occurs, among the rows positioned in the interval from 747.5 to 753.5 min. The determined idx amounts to 753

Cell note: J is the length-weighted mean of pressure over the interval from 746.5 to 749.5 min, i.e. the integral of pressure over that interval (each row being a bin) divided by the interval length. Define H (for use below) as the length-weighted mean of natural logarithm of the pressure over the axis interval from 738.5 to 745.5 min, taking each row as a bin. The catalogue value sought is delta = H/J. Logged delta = 0.327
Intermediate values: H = 1.76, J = 5.40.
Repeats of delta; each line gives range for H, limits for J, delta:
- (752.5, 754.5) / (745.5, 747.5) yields 0.374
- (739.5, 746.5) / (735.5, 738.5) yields 0.235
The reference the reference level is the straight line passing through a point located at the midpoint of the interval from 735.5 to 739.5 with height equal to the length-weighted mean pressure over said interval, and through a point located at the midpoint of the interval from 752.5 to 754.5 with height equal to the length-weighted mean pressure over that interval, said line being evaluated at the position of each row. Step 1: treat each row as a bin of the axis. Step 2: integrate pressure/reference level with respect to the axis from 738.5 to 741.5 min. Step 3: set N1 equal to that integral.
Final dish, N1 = 2.6 min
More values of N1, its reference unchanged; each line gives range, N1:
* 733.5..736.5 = 3.5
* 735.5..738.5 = 3.1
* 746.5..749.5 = 2.1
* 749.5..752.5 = 2.4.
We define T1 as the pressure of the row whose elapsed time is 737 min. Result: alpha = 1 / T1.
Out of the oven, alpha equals 0.136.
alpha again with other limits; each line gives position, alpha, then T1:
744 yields 0.183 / 5.458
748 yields 0.189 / 5.283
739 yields 0.150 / 6.68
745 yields 0.189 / 5.283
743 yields 0.178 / 5.615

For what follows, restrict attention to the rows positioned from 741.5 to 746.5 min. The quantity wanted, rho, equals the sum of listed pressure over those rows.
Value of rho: 27.6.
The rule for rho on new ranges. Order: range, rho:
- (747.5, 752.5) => 29.7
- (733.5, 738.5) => 39.0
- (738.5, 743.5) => 30.3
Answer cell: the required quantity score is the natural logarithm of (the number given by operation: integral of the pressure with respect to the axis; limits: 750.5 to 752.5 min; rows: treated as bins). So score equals 2.56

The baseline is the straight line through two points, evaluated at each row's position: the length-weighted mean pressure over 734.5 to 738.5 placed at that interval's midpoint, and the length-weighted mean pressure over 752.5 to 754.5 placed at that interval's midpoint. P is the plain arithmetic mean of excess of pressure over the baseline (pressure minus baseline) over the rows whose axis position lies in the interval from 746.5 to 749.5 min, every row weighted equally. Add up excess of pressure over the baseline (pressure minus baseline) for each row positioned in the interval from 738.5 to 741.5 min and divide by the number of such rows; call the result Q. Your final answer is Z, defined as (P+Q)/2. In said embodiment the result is -1.88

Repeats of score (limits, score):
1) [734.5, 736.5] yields 2.81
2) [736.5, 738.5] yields 2.65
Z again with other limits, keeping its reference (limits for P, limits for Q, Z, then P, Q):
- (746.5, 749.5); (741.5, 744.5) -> -2.31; -2.41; -2.2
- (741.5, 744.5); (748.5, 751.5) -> -2.12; -2.20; -2.0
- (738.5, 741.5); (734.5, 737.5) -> -0.53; -1.35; 0.3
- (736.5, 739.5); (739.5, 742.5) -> -1.24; -0.75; -1.7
